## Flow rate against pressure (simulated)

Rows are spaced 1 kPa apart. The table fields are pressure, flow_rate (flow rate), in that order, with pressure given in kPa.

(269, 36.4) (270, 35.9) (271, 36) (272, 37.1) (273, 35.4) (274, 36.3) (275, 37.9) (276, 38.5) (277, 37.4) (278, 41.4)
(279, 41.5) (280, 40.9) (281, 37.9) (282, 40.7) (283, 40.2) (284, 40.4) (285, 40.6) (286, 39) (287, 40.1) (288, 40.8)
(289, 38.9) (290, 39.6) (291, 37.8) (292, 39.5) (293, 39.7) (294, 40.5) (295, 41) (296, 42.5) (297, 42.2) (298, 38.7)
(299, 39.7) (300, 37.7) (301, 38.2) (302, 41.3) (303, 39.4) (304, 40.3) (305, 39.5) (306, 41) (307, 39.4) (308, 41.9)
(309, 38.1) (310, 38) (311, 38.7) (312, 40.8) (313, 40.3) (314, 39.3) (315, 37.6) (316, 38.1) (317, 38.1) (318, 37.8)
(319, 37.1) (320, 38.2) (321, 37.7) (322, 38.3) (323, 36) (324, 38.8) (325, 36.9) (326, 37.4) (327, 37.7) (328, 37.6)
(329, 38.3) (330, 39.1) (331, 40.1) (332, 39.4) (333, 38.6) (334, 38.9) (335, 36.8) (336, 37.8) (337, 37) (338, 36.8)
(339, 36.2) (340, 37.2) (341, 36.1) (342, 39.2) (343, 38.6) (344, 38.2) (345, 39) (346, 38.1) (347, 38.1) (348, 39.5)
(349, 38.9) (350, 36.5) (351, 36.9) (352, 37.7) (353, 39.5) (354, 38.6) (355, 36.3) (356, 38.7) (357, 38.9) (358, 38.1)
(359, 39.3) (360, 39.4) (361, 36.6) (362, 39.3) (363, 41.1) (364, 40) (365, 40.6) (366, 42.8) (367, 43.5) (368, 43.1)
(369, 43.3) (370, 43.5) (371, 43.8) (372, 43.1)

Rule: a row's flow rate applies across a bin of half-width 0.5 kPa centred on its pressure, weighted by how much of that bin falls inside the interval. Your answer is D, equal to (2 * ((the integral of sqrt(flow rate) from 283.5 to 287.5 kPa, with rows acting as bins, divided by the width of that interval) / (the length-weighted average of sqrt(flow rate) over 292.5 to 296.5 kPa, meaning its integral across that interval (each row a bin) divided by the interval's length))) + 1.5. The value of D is 3.478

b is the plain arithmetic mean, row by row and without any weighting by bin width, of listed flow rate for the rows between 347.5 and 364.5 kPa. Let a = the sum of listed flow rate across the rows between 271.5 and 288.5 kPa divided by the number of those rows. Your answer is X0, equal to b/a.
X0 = 0.98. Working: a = 39.2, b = 38.5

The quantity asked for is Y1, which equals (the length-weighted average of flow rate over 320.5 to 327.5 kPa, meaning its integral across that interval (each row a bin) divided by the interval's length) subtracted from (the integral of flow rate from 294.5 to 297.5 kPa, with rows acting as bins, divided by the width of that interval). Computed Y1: 4.4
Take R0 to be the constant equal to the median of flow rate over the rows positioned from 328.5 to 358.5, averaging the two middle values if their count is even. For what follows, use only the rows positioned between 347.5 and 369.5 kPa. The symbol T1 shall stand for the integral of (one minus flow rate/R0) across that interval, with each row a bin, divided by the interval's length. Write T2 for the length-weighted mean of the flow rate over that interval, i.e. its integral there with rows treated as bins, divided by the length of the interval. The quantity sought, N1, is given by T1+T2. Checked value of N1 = 39.4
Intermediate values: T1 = -0.032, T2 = 39.5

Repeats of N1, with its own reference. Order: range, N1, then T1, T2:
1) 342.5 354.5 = 38.3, -0.001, 38.3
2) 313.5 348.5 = 38.0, 0.007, 38.0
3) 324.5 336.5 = 38.2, 0.001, 38.2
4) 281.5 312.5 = 39.8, -0.043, 39.9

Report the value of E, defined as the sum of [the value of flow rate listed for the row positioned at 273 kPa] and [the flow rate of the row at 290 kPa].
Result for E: 75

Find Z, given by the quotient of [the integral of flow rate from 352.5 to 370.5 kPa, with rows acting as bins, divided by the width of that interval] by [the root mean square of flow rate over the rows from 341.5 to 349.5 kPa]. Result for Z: 1.04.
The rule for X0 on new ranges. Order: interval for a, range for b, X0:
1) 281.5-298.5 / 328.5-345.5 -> 0.95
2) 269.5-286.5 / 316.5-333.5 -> 0.98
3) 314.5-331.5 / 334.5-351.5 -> 0.99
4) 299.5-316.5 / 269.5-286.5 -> 0.98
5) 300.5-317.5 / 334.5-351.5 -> 0.96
